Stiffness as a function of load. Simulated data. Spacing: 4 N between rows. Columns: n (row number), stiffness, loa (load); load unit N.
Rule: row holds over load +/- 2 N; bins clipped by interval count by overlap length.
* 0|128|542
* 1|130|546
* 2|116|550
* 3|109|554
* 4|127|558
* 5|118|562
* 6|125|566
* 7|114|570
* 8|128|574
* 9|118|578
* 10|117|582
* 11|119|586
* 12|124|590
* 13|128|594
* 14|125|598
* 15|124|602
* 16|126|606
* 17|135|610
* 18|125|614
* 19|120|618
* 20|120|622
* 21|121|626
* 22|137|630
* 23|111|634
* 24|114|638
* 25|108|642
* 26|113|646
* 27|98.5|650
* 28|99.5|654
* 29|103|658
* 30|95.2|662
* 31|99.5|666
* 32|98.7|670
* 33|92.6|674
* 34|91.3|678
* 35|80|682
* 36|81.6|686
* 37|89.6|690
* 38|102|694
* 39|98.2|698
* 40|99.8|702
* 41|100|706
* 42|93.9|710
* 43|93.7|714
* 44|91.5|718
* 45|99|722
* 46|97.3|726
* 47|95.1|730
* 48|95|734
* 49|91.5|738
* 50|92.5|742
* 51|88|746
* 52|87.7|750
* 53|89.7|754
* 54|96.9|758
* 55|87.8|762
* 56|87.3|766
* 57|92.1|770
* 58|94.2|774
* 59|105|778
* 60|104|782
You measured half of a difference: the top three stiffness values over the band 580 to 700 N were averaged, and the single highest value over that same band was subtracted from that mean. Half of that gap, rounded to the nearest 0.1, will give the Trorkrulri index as -1.8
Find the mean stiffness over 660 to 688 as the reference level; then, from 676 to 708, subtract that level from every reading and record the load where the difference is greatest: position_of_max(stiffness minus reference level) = 694 N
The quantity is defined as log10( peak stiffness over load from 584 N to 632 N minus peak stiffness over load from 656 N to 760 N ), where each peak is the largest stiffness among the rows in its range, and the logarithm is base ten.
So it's 1.53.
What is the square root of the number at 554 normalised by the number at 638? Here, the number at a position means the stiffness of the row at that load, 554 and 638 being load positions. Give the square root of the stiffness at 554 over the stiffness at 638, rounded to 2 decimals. 0.98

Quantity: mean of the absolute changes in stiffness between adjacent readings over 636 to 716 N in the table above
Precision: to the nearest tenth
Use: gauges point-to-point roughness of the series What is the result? 5.0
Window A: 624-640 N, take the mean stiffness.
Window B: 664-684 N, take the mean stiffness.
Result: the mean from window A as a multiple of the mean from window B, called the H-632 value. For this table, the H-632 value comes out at 1.31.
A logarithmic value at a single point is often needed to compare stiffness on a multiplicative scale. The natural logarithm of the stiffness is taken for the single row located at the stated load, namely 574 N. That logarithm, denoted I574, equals 4.85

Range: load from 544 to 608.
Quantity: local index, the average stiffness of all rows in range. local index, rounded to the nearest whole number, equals 122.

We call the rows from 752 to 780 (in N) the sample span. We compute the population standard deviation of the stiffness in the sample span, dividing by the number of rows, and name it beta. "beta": 5.7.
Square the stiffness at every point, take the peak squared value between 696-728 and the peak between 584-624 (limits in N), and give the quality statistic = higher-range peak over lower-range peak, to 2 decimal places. 0.55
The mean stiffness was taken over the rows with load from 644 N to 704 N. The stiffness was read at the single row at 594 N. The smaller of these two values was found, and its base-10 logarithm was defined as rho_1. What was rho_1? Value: 1.98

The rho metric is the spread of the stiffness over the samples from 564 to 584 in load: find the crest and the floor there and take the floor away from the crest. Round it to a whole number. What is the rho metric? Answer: 14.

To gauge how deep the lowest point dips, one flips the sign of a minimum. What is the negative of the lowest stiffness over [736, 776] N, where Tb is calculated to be -87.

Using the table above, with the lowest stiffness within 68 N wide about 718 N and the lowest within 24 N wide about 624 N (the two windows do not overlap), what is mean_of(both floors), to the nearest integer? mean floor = 96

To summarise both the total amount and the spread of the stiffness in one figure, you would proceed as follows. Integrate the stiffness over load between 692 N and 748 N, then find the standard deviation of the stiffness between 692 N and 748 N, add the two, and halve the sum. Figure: 2677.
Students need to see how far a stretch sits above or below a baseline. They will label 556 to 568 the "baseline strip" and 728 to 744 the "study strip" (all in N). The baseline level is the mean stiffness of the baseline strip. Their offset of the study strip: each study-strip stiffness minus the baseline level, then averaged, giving -30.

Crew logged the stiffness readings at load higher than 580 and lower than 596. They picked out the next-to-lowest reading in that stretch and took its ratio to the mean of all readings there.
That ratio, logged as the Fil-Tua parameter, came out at 0.98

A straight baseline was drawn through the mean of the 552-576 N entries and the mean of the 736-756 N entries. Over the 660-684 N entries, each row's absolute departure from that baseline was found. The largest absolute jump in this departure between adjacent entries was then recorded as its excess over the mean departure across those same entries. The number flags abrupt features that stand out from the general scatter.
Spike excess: 1.3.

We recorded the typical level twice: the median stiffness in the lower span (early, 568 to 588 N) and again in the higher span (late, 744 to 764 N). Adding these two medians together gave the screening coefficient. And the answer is 206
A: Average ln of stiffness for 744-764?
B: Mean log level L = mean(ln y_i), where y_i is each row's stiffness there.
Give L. 4.50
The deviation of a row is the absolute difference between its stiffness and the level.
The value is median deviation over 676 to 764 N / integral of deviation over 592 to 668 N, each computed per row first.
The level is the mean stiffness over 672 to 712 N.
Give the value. 0.0024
